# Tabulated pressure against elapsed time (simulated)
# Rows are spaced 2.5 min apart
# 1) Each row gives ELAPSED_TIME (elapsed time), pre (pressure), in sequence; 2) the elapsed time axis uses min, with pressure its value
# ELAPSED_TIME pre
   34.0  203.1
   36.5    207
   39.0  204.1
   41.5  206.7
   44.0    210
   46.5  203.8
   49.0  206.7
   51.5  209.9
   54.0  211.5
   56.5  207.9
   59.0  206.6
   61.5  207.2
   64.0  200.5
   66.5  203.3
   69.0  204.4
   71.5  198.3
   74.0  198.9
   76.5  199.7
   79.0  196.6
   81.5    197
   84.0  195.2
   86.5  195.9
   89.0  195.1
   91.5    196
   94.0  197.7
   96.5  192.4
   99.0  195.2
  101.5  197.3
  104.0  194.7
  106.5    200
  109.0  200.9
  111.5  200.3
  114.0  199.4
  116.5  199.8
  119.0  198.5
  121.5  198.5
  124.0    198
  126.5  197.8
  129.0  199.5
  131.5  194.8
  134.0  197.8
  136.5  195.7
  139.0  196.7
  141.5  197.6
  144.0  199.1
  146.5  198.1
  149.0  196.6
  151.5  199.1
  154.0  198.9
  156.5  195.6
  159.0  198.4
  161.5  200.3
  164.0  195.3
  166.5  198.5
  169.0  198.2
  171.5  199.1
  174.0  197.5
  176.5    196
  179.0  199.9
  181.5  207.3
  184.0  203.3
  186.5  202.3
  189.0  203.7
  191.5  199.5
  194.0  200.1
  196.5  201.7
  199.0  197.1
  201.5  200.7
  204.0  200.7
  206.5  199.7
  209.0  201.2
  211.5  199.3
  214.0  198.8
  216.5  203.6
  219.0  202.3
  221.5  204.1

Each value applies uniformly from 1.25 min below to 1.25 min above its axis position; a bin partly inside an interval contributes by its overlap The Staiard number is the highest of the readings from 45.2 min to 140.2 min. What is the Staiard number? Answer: 211.5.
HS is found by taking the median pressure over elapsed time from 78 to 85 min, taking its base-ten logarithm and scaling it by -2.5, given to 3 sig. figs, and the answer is -5.73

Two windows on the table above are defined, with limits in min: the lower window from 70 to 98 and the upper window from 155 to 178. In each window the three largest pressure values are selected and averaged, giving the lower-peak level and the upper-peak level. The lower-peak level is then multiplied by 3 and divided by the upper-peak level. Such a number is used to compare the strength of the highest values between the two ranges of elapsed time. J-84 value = 2.99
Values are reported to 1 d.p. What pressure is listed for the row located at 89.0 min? 195.1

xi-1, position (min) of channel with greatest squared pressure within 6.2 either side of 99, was 94.0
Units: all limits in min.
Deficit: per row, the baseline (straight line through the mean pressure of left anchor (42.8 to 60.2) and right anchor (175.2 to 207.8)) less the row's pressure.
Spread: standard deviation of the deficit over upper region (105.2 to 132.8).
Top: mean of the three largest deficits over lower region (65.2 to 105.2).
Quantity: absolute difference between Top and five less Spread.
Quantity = 8.2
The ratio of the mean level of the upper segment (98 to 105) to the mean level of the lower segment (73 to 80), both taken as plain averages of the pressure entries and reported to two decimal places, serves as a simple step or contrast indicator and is 0.99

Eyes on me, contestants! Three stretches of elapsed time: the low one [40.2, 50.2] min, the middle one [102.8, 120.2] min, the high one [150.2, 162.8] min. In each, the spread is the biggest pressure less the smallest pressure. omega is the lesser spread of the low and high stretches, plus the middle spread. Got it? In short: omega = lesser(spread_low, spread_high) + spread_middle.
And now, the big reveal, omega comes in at 10.9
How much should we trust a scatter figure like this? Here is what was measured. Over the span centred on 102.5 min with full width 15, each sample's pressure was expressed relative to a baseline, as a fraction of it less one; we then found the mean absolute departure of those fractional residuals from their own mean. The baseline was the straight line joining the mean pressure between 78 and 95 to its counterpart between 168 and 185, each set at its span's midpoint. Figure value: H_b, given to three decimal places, 0.013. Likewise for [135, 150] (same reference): 0.005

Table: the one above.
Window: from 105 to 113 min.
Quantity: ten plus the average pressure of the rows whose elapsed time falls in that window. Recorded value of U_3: 210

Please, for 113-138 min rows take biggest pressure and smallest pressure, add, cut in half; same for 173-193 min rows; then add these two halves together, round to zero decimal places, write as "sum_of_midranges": 399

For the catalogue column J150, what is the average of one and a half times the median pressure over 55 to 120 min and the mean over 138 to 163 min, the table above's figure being 248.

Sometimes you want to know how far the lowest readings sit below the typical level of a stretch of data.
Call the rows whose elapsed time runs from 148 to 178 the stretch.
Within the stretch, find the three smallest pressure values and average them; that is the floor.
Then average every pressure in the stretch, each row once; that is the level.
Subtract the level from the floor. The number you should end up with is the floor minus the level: -2.2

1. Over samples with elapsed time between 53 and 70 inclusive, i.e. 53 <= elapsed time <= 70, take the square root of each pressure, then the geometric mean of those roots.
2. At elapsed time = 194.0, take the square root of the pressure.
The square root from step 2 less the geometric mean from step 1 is -0.20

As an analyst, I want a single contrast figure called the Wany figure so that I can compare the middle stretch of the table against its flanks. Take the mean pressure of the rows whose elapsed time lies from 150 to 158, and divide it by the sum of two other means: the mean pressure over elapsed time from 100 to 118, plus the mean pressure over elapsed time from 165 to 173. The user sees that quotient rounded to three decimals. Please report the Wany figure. 0.498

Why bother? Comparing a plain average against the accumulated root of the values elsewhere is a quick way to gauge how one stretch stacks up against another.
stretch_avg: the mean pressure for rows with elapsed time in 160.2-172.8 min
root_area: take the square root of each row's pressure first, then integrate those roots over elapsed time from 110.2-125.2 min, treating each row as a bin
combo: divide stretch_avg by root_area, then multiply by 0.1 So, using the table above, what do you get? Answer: 0.094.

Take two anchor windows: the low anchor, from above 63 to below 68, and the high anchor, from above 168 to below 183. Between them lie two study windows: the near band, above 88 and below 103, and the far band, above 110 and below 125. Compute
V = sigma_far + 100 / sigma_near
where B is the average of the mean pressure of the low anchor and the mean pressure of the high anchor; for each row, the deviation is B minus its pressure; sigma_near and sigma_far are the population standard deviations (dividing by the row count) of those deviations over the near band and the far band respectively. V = 58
